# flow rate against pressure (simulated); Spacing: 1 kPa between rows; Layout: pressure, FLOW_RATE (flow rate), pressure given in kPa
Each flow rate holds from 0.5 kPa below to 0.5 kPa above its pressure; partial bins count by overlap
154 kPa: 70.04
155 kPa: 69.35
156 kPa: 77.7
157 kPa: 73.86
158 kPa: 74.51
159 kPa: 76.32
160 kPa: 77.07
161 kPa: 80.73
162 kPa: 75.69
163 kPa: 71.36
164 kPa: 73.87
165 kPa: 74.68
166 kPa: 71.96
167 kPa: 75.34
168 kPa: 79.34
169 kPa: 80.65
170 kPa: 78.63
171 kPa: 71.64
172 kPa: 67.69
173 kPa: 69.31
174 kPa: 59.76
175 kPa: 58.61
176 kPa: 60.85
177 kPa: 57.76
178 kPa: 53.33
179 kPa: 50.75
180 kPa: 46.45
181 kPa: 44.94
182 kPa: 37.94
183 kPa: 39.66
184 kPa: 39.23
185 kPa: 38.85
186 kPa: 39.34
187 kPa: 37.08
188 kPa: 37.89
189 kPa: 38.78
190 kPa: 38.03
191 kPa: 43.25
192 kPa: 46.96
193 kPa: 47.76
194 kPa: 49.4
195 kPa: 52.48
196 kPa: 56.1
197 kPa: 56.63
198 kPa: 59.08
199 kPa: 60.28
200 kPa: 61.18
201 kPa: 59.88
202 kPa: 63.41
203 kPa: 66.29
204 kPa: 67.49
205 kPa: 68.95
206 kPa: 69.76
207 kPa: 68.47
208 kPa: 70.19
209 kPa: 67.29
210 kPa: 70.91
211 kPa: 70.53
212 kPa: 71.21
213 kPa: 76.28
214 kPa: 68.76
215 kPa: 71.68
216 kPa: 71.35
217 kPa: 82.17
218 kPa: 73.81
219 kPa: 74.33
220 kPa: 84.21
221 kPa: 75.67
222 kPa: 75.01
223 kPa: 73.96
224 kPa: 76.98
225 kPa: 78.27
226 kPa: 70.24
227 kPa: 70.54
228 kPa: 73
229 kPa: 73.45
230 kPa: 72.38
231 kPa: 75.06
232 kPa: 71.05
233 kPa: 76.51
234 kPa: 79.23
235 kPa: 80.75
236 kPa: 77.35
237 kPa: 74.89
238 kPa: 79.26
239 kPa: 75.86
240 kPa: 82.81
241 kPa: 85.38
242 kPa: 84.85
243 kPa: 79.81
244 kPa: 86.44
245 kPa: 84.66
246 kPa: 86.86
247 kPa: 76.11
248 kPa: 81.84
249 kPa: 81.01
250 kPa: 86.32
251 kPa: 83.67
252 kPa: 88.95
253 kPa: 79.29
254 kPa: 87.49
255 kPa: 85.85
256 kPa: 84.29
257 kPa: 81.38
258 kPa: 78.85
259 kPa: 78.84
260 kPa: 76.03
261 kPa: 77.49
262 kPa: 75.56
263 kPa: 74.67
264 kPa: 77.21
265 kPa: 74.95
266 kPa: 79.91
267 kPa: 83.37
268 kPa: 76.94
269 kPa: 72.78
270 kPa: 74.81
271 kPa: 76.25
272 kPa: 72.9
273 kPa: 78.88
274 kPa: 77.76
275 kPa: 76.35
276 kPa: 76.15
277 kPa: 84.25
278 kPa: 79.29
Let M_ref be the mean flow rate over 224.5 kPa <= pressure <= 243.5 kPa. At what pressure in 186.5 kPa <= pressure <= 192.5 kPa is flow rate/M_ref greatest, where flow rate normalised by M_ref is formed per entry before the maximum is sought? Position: 192 kPa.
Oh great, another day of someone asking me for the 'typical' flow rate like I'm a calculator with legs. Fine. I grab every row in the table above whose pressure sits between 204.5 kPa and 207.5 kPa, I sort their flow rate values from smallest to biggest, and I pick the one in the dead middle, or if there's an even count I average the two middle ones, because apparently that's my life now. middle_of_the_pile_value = 69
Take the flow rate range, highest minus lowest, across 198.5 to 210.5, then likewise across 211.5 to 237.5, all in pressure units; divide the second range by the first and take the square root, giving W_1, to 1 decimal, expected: 1.2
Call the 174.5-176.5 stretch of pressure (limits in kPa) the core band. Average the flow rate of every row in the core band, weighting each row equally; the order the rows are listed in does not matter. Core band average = 60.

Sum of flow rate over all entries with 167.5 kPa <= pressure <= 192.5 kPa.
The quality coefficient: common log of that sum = 3.12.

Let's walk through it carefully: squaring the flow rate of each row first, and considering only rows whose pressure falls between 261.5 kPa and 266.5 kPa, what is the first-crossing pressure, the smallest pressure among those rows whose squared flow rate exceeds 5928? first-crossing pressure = 264 kPa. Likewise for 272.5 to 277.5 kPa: 273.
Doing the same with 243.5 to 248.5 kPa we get 244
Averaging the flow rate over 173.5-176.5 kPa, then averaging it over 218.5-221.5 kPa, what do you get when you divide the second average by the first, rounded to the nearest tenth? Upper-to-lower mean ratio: 1.3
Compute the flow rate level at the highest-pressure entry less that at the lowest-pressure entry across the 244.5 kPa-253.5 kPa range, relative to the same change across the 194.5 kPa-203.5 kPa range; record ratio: -0.39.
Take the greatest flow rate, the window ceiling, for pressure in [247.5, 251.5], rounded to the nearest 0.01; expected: 86.32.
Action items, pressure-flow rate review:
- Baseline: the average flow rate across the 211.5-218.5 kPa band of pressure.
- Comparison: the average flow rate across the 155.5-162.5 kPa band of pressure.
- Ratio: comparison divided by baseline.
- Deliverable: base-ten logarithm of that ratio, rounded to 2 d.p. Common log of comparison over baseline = 0.02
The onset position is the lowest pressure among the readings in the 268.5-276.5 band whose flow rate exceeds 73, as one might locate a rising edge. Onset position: 270 kPa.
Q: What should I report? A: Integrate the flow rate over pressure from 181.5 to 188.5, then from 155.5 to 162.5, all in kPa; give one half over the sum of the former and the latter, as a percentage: 0.0620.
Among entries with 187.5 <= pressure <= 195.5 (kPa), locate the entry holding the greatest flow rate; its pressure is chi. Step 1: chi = 195 kPa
